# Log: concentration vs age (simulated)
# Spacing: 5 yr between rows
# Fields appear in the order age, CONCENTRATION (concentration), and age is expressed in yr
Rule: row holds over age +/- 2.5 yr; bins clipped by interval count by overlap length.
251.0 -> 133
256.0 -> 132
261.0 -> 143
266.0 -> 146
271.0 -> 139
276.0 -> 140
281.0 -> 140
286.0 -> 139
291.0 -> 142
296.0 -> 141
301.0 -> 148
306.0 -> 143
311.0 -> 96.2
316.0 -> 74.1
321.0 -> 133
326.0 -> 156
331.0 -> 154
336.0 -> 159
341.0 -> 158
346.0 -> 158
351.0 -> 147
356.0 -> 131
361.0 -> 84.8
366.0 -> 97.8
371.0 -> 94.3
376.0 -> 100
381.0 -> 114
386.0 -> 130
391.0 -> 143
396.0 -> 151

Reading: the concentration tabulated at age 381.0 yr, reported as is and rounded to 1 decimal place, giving 114.0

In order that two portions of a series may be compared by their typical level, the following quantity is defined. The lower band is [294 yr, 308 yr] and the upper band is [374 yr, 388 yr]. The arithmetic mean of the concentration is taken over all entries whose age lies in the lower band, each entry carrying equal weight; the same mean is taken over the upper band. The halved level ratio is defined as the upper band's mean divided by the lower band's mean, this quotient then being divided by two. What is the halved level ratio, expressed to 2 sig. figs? 0.40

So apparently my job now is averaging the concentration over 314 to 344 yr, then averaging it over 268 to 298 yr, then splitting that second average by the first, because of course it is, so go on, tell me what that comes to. 1.0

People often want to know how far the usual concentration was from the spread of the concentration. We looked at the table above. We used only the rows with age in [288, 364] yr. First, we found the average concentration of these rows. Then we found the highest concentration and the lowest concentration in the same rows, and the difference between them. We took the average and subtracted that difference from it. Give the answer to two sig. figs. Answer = 50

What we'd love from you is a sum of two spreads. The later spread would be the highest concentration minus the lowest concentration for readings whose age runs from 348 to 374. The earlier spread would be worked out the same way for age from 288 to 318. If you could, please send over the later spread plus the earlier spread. 136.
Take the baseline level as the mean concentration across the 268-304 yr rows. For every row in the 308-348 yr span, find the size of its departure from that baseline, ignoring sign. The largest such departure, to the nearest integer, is 67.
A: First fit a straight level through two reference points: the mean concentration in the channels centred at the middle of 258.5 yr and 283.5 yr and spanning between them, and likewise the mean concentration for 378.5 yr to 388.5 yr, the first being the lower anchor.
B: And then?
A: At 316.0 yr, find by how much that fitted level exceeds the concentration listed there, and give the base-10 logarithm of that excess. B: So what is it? 1.8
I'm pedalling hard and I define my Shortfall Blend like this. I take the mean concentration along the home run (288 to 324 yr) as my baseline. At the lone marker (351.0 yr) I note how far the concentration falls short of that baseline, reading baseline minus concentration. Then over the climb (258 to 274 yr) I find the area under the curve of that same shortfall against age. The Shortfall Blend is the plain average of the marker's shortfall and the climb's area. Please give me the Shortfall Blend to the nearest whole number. -141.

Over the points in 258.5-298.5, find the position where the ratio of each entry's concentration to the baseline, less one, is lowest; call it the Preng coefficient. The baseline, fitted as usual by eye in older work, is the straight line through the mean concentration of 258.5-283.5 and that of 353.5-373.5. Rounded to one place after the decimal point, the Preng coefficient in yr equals 261.0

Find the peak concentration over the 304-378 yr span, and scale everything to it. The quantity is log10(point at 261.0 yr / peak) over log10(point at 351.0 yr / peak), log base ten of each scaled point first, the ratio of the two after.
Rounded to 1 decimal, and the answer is 1.4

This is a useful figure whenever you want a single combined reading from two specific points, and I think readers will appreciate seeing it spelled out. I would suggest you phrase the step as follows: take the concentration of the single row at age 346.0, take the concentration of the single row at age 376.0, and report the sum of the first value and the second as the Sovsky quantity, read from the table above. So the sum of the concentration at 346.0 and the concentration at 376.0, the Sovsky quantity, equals 258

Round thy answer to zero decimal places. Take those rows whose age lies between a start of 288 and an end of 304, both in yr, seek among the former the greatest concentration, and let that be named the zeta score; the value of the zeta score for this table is 148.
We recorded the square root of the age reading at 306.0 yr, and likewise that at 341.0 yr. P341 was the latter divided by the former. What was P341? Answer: 1.05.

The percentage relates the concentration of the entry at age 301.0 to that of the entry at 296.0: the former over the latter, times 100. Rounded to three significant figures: 105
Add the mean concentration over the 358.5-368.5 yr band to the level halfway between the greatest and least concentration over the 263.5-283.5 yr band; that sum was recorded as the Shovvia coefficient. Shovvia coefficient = 234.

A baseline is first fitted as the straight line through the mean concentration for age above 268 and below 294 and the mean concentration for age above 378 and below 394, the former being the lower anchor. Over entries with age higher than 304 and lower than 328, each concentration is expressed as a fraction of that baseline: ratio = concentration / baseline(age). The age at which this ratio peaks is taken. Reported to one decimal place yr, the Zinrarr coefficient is 326.0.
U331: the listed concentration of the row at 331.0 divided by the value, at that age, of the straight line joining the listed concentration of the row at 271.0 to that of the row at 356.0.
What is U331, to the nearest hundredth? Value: 1.15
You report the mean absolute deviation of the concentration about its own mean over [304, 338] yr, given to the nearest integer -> 26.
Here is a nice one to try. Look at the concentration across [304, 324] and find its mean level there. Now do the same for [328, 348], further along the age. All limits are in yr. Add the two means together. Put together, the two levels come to 269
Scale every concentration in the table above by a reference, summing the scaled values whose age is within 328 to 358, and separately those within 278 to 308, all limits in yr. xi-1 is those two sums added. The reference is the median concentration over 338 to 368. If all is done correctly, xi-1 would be 12.7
